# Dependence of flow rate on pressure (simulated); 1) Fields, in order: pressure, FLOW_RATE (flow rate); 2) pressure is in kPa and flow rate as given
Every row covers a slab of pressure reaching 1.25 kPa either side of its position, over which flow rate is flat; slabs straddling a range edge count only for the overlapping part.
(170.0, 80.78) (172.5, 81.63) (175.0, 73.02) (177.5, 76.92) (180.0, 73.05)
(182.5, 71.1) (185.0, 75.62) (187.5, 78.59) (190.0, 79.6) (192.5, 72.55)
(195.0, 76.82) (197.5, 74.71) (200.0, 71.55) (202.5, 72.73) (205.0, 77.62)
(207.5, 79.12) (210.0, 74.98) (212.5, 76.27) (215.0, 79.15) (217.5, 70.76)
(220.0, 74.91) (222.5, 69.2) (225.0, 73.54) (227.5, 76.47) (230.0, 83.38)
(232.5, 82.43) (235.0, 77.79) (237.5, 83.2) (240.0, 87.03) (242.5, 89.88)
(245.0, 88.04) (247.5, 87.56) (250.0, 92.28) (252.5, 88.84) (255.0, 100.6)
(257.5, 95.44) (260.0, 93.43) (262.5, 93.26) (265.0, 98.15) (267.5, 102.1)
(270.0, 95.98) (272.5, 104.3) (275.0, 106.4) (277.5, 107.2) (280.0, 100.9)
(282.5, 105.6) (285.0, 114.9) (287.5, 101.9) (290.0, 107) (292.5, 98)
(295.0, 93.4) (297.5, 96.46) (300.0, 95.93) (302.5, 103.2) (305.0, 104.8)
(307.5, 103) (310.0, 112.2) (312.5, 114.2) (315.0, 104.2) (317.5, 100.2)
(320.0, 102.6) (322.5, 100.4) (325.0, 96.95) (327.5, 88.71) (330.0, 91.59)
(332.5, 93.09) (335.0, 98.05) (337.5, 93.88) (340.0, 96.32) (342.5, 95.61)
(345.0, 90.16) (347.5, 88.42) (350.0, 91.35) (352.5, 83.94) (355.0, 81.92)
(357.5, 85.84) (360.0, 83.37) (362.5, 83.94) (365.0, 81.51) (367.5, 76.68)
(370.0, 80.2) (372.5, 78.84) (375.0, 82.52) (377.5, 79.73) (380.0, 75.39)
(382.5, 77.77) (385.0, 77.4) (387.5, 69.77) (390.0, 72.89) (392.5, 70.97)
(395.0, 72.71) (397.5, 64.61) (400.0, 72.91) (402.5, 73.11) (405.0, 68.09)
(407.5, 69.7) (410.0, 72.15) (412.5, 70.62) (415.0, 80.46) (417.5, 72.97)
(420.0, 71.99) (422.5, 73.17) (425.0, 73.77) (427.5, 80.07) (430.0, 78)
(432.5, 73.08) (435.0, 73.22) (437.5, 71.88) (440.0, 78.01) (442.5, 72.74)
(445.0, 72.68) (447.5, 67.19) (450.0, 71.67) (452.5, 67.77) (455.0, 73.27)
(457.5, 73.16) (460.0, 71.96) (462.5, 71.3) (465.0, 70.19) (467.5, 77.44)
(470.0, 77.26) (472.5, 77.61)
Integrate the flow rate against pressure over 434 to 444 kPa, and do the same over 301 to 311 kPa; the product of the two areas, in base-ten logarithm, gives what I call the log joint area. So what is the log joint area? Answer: 5.89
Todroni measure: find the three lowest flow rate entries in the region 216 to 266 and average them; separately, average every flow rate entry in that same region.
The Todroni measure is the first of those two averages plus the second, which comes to 156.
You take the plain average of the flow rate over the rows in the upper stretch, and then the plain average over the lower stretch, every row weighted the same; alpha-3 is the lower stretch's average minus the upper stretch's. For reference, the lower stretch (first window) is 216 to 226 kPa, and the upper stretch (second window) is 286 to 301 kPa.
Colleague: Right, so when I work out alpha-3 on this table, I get -27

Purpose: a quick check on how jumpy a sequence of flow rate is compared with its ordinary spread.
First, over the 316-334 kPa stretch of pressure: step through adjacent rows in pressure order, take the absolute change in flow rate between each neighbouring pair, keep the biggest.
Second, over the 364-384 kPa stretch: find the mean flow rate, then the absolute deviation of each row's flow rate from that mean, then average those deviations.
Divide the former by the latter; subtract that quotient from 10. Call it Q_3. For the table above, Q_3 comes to 5.7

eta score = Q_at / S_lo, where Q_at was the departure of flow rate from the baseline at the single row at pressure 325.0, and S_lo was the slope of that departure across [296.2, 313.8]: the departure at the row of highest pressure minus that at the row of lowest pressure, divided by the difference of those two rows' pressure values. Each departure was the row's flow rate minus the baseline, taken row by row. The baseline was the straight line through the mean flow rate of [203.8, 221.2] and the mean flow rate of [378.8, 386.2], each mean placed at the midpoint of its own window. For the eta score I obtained 17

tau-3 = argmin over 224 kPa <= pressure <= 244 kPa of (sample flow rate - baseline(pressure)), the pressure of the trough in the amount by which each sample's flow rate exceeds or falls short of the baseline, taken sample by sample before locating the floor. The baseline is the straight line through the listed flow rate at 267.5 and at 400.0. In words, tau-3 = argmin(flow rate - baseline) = 225.0 kPa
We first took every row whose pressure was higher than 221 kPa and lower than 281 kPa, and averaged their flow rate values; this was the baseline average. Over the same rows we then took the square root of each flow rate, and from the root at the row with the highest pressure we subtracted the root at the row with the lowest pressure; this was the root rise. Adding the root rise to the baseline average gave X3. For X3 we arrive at 92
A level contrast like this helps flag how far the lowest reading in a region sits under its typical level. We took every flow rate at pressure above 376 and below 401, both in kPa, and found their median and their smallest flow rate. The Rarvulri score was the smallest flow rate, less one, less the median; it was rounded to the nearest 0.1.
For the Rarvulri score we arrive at -9.3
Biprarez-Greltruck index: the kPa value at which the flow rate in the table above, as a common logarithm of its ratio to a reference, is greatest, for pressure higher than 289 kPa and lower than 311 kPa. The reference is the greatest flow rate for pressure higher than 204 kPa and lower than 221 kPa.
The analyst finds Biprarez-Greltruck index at 310.0 kPa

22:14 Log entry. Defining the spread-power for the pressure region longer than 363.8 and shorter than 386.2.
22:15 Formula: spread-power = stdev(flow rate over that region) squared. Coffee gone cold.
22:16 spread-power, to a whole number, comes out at 5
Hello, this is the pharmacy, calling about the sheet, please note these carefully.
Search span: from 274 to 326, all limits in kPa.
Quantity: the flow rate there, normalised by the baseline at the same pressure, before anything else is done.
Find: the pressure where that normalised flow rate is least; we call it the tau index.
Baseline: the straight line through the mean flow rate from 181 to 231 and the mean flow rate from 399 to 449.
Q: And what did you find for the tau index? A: 295.0 kPa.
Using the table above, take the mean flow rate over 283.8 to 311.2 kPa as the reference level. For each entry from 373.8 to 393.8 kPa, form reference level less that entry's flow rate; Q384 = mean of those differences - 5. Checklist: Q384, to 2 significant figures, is 22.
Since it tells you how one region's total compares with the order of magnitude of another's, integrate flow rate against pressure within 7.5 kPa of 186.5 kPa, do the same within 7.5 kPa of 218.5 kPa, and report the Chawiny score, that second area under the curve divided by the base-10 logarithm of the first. 364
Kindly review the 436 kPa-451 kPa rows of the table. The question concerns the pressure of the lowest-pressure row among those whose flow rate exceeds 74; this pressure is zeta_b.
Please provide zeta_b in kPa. 440.0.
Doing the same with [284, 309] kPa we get 285.0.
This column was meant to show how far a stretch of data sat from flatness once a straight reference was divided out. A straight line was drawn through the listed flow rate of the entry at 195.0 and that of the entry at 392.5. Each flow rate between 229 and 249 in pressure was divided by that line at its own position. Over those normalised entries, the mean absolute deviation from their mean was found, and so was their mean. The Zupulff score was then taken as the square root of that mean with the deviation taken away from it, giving 1.04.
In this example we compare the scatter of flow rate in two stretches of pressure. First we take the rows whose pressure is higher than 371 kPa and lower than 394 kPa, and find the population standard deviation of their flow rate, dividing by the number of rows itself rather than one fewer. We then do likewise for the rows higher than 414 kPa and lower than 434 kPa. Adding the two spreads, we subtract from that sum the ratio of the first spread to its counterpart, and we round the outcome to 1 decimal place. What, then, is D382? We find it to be 6.0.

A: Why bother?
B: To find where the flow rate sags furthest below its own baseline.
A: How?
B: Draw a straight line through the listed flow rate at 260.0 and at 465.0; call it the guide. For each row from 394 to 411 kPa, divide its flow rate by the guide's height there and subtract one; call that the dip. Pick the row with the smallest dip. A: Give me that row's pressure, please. 397.5 kPa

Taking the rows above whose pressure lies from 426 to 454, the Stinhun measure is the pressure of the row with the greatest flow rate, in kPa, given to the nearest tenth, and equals 427.5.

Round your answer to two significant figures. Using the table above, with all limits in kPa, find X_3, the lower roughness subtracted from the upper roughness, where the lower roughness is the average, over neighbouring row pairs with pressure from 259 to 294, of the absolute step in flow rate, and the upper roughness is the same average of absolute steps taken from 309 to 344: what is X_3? -1.9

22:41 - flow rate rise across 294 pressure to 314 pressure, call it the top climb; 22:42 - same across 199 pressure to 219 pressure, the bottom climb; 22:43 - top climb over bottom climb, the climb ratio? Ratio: -26.3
